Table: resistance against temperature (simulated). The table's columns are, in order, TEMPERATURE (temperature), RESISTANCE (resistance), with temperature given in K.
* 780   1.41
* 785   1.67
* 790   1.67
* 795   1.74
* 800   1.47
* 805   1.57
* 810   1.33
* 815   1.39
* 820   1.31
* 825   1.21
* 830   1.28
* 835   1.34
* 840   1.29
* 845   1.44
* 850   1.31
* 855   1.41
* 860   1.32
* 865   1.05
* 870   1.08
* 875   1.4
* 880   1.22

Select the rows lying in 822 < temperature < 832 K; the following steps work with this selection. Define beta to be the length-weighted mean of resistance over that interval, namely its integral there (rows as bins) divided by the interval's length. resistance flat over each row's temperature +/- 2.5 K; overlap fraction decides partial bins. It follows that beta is 1.25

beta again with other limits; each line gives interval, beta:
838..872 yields 1.27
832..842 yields 1.31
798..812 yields 1.46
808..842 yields 1.31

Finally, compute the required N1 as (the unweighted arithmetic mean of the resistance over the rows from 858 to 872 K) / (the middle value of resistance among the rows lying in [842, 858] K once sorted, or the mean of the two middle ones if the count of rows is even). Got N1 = 0.82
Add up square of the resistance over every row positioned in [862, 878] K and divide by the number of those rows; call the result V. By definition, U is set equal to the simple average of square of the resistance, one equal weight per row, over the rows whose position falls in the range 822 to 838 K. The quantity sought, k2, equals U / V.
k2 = 1.16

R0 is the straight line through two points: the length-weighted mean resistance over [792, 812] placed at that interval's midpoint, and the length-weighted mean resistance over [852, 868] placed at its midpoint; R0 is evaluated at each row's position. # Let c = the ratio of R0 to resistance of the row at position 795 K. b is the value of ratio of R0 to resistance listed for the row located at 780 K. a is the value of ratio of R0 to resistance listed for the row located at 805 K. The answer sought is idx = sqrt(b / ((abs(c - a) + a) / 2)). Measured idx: 1.50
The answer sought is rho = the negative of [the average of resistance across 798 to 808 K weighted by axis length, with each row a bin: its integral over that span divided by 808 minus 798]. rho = -1.51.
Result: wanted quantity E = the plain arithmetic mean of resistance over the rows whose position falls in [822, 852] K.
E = 1.31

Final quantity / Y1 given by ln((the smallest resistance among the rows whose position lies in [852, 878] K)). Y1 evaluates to 0.05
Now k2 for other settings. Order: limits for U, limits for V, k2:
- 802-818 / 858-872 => 1.54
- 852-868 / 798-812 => 0.76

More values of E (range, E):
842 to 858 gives 1.39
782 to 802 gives 1.64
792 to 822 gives 1.47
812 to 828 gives 1.30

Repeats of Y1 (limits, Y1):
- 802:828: 0.19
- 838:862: 0.25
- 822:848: 0.19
